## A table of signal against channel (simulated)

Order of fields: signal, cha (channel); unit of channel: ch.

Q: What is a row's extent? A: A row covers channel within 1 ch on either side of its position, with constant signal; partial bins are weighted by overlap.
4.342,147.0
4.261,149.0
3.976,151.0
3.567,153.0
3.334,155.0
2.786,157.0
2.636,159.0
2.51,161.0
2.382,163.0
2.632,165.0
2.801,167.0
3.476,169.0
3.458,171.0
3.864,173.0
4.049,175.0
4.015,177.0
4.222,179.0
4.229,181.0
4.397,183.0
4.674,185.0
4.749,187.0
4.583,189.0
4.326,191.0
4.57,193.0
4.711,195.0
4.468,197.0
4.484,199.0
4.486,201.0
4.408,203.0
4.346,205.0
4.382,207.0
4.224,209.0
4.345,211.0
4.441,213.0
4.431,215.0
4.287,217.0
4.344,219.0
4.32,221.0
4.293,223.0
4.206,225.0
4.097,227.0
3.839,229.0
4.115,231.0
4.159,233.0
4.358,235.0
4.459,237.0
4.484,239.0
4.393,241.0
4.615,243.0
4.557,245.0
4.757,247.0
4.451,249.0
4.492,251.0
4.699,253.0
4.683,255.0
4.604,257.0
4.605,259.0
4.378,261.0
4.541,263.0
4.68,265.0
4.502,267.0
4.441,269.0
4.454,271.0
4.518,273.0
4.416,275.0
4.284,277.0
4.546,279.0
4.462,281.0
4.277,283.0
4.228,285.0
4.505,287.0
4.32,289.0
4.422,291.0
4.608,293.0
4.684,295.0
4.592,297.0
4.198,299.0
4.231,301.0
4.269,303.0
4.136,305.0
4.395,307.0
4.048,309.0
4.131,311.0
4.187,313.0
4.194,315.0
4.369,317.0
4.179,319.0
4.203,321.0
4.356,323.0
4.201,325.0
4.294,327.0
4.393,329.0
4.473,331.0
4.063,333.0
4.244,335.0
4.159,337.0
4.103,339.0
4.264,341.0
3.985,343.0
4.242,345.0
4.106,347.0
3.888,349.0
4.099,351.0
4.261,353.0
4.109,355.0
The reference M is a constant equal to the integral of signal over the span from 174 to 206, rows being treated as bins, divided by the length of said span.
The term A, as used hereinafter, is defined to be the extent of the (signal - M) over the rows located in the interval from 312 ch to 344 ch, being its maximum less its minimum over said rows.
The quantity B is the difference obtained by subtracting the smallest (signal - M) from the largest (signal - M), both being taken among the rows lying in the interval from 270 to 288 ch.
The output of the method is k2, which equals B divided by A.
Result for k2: 0.7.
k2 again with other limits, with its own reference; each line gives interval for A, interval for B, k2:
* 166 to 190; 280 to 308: 0.3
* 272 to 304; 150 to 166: 3.3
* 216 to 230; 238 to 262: 0.8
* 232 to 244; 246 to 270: 0.8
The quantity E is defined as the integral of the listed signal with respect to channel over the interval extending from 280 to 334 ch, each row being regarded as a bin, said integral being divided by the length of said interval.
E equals 4.31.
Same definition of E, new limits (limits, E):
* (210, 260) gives 4.40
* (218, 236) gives 4.19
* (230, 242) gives 4.33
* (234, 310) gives 4.46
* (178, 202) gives 4.49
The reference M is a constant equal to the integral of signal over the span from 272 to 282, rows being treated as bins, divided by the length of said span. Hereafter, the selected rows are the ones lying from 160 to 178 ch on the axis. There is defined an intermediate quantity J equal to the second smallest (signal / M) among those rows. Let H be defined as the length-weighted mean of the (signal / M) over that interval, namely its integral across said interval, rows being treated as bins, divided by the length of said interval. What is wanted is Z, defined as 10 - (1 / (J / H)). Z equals 8.71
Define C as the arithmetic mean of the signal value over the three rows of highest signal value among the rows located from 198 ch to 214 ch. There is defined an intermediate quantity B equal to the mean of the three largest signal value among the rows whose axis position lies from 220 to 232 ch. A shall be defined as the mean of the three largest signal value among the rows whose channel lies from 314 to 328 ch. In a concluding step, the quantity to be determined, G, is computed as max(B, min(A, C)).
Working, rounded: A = 4.34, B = 4.27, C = 4.47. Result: 4.34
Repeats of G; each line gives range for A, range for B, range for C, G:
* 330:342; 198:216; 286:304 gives 4.47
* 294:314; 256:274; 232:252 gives 4.63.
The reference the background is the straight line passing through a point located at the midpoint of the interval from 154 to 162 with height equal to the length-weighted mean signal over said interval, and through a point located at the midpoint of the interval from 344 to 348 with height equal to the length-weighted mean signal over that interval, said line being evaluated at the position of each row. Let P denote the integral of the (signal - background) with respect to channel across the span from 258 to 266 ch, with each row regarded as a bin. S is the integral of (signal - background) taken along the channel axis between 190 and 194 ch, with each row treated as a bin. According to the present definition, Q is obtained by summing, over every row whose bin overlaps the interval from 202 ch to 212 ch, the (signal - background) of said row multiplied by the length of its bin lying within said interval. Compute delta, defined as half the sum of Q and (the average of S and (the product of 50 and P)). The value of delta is 106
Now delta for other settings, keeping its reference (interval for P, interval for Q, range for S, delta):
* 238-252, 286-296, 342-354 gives 194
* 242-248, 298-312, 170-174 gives 93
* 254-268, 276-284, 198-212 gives 184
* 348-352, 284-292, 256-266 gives -6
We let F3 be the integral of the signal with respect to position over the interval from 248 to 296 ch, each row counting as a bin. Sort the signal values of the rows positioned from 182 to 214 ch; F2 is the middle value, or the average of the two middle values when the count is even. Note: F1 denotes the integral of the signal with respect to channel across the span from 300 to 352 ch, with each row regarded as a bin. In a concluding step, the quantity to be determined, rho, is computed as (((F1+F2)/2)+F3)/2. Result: 164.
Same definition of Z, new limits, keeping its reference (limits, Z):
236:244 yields 8.99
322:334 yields 8.98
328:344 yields 8.96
